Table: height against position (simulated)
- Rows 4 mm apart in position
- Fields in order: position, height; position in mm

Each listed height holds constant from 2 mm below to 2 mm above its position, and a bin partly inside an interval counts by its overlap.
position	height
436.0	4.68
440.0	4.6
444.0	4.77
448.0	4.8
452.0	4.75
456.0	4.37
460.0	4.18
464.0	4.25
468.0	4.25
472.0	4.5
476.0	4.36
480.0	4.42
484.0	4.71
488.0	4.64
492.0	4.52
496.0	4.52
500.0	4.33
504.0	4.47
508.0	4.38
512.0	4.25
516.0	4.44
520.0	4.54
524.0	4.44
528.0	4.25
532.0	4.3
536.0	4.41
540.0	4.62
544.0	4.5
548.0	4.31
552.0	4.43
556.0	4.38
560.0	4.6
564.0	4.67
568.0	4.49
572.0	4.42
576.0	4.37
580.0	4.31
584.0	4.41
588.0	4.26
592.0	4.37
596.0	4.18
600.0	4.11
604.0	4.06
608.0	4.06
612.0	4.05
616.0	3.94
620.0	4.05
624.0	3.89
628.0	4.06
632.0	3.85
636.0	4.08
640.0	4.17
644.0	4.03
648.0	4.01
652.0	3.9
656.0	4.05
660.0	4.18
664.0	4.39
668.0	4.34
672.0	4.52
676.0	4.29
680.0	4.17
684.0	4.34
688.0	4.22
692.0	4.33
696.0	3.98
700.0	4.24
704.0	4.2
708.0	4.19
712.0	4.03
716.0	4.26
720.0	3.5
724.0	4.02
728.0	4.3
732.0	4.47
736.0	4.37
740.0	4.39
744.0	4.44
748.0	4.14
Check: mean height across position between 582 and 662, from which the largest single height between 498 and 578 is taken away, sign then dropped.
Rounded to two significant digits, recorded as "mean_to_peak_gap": 0.58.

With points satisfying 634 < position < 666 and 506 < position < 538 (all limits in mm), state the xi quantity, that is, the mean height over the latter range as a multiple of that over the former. 1.07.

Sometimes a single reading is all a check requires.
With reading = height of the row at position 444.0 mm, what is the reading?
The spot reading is 4.77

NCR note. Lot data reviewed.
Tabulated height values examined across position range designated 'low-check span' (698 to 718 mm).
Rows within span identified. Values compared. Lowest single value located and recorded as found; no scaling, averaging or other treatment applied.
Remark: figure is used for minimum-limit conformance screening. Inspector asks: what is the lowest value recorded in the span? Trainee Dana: 4.03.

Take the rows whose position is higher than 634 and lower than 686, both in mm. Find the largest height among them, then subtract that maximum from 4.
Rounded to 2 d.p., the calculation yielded -0.52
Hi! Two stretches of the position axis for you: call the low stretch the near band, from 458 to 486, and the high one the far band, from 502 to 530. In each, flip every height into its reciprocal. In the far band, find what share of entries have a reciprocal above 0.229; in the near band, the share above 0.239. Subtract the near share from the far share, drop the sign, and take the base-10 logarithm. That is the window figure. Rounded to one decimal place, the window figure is -0.8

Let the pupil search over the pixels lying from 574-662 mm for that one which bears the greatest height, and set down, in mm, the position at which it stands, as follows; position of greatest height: 584.0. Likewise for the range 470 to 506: 484.0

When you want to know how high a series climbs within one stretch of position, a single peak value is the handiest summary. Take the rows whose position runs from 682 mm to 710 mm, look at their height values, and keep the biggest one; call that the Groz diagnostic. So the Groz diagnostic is 4.34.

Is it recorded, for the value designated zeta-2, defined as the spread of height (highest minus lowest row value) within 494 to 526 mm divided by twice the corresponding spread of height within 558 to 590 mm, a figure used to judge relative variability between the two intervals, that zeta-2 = 0.35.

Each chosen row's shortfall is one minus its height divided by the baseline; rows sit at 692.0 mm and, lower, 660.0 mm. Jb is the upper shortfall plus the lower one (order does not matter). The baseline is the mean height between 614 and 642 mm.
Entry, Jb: -0.12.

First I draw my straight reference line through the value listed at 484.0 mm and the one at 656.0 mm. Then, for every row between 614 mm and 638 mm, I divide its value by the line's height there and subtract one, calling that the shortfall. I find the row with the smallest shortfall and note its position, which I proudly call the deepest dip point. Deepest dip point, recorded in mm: 632.0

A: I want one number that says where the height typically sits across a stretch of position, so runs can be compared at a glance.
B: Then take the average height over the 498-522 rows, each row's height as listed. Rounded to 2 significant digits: 4.4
